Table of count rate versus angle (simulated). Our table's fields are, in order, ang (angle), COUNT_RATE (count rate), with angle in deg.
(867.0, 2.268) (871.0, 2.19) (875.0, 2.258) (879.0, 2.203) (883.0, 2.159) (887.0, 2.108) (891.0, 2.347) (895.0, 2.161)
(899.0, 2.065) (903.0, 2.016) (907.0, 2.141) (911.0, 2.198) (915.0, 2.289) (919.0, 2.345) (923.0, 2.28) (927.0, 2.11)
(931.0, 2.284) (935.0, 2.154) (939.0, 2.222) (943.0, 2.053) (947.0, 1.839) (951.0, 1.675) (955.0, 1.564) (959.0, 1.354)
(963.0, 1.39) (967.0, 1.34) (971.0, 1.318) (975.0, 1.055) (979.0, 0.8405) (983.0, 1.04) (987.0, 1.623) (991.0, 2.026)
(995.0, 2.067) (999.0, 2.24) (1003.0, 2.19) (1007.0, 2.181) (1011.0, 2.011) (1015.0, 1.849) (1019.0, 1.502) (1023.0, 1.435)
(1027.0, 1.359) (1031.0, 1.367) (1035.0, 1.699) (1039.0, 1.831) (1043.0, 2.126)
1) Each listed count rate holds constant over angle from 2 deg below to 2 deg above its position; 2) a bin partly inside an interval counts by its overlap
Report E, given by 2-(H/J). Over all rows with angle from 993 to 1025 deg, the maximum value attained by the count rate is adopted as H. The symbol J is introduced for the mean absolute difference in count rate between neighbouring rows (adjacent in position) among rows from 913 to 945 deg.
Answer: -16.8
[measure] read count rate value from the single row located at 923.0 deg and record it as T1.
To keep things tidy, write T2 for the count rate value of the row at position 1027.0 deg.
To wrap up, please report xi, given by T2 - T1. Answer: -0.9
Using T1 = 2.28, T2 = 1.359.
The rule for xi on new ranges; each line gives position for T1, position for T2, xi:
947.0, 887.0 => 0.3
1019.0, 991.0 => 0.5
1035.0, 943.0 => 0.4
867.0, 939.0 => 0.0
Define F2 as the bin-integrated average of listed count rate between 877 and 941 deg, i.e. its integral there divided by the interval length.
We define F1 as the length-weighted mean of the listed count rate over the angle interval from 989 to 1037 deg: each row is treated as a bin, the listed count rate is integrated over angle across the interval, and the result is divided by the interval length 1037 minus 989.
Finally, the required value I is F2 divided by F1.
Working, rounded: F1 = 1.8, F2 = 2.2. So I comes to 1.2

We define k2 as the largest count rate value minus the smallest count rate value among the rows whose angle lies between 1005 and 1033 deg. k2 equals 0.8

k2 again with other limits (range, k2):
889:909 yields 0.3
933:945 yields 0.2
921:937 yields 0.2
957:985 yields 0.5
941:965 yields 0.7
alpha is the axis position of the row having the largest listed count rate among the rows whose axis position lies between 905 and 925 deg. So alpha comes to 919.0 deg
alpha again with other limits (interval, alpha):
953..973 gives 955.0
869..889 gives 875.0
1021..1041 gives 1039.0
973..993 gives 991.0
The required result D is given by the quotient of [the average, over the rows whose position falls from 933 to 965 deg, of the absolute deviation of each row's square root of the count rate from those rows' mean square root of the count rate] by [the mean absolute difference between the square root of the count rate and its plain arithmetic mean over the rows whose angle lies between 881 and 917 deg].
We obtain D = 4.2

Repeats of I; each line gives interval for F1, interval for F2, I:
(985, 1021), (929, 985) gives 0.8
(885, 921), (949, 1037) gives 0.7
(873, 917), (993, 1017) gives 1.0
